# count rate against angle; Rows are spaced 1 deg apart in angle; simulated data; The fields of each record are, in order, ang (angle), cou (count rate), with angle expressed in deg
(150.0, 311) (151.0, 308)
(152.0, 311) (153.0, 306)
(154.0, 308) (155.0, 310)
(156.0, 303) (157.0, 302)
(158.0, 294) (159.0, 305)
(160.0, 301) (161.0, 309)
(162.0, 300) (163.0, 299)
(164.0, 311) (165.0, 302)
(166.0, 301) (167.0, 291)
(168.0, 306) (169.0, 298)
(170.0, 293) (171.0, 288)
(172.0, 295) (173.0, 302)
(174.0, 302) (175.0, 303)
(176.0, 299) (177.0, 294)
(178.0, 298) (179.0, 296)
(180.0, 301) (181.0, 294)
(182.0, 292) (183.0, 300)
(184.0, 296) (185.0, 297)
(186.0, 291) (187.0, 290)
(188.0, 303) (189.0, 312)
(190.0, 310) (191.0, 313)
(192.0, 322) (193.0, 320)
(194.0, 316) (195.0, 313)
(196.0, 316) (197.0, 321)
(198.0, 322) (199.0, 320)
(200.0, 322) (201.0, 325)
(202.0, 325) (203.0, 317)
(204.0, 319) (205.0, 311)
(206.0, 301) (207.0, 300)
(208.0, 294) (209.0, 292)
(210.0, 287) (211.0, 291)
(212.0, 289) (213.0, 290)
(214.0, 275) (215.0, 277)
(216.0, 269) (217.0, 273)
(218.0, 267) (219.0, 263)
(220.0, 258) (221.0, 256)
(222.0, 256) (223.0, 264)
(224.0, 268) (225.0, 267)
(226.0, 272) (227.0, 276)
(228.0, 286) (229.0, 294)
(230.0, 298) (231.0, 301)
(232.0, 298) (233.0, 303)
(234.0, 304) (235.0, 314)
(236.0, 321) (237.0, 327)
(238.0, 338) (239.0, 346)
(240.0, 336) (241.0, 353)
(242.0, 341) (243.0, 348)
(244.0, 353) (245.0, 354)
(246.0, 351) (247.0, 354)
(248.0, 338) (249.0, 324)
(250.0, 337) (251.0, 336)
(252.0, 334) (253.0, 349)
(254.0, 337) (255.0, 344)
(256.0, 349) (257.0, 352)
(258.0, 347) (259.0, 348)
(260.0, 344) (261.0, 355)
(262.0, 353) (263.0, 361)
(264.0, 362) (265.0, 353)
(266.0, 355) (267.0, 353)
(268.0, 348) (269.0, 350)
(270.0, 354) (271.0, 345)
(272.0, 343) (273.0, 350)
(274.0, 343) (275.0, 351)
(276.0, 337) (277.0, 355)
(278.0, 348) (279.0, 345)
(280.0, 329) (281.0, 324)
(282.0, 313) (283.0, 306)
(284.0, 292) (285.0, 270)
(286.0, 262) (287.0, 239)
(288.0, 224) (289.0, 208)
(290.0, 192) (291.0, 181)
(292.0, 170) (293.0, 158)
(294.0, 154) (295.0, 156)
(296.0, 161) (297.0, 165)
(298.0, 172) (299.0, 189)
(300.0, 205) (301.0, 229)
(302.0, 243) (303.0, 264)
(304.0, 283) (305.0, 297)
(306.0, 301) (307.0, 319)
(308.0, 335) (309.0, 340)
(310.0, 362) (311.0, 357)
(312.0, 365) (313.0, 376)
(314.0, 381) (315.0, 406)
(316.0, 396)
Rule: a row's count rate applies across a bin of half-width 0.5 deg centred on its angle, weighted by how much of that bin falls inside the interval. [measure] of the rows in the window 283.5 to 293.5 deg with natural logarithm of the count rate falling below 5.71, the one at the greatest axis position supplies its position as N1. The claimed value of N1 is 293.0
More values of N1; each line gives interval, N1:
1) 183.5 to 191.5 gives 187.0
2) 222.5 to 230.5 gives 230.0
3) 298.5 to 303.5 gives 303.0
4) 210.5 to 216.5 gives 216.0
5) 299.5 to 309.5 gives 306.0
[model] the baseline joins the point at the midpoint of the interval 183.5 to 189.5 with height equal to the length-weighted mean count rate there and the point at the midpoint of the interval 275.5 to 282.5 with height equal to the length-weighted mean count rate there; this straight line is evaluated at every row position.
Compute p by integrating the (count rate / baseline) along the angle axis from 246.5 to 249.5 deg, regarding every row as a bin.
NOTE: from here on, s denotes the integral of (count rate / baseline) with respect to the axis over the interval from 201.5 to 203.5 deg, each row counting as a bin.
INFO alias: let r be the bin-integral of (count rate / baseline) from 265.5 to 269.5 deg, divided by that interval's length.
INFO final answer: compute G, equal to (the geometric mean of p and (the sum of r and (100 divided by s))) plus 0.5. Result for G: 12.8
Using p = 3.1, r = 1.06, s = 2.1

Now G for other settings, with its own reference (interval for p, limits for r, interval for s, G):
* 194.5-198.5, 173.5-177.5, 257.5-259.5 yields 14.7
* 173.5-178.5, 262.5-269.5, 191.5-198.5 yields 9.1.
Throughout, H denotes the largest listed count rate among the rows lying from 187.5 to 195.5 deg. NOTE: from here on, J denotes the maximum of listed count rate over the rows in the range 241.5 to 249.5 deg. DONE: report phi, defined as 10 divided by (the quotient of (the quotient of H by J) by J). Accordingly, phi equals 3892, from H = 322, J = 354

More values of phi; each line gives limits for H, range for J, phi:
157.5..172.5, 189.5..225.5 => 3396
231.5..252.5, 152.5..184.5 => 2732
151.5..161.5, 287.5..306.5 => 2913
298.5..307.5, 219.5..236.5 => 3230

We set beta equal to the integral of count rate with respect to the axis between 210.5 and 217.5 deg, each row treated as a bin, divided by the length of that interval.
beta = 281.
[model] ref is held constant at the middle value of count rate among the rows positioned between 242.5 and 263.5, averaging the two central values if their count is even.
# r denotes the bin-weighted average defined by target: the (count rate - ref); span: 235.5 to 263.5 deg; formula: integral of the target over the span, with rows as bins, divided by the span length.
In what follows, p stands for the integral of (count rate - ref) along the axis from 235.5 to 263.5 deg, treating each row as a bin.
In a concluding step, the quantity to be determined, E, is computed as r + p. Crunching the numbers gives -118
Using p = -114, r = -4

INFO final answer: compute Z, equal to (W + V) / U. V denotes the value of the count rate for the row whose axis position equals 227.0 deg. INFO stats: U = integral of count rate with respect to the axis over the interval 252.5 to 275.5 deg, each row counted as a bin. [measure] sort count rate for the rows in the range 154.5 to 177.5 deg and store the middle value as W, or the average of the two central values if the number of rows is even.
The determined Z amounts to 0.0717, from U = 8046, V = 276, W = 301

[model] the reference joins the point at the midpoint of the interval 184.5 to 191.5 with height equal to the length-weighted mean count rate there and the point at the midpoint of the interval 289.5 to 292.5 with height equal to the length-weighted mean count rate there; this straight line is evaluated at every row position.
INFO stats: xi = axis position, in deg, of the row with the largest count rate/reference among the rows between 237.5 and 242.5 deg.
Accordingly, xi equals 241.0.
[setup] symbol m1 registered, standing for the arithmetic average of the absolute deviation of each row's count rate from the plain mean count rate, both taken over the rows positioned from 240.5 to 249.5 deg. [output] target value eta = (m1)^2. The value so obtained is 63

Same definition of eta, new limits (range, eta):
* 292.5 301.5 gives 430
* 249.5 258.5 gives 36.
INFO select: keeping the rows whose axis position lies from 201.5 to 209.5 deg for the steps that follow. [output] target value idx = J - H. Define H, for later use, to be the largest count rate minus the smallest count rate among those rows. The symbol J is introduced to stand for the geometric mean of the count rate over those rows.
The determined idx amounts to 274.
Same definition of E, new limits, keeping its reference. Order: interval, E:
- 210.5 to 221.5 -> -895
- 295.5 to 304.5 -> -1357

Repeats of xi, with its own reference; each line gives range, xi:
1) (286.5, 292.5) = 287.0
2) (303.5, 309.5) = 309.0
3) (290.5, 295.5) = 291.0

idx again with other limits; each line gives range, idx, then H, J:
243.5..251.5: 313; 30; 343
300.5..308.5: 176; 106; 282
